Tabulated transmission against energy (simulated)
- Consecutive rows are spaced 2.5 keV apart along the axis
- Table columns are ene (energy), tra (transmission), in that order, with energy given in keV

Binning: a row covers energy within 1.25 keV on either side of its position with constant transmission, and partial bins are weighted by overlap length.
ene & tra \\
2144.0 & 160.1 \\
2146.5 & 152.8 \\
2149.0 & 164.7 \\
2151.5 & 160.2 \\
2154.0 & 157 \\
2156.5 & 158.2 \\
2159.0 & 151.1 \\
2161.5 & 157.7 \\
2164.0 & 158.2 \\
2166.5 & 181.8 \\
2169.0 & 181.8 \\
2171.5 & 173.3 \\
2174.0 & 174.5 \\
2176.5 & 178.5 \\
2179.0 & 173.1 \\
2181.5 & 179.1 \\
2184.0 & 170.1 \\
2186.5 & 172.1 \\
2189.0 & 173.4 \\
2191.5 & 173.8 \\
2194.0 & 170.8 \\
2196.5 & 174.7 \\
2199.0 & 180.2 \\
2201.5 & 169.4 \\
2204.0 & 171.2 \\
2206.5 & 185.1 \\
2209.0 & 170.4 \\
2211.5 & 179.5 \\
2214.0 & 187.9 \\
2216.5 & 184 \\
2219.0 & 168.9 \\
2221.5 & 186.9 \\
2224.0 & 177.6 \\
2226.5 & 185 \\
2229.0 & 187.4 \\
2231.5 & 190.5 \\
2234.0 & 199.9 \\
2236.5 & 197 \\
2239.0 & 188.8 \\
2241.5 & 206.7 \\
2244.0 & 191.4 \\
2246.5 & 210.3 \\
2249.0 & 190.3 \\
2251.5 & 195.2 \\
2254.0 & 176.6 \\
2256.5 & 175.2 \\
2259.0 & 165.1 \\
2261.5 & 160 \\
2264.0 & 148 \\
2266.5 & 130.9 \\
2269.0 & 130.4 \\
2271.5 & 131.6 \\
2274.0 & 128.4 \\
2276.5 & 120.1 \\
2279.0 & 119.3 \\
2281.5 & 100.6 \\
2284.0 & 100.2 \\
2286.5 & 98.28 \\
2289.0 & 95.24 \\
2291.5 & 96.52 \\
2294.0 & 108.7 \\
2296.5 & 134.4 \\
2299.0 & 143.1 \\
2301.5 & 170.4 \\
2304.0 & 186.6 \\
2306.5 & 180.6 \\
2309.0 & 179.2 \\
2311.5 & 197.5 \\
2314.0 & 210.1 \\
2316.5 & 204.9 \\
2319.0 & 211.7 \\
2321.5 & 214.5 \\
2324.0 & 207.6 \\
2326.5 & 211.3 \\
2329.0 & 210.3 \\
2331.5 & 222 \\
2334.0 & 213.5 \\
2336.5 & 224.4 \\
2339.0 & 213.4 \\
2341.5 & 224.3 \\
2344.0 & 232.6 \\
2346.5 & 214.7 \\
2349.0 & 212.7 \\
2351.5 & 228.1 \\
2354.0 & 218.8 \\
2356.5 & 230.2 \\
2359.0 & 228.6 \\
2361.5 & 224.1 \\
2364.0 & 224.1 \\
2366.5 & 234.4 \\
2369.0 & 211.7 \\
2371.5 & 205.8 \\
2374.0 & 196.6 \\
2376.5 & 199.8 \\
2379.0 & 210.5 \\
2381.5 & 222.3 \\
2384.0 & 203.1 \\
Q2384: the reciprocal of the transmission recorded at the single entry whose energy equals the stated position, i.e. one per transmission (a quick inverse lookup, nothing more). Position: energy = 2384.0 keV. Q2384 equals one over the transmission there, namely 0.0049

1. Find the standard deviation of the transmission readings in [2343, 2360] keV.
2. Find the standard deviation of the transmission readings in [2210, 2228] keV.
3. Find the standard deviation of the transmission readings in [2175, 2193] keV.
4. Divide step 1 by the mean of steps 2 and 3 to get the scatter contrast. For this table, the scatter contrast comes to 1.6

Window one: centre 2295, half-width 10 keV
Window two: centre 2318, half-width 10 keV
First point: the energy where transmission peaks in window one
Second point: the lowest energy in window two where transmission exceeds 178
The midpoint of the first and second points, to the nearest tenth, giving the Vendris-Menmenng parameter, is 2306.5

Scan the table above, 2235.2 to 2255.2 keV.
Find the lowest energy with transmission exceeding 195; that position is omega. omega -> 2236.5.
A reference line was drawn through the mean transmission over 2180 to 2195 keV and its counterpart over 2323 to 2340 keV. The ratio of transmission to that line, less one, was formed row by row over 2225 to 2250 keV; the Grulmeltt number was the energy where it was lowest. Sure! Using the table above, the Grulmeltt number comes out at 2249.0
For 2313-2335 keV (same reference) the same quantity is 2316.5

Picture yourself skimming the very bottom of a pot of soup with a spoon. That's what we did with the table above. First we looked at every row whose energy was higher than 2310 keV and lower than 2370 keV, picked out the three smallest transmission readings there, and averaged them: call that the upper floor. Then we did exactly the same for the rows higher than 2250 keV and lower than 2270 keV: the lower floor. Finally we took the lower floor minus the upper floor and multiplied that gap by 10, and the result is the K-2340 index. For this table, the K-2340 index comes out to -669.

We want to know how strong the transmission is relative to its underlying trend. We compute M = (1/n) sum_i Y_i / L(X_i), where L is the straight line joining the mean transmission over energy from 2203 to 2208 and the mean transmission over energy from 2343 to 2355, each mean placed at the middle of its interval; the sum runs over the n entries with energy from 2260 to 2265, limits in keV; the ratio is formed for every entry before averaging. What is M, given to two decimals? 0.79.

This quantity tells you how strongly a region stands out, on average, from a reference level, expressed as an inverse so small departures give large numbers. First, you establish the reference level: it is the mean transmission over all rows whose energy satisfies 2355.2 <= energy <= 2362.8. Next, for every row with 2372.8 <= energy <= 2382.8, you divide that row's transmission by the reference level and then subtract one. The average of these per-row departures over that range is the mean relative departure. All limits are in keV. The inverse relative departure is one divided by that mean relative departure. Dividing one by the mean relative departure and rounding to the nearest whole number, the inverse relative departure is -11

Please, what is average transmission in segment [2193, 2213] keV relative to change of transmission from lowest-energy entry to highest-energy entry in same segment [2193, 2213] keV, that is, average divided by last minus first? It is 20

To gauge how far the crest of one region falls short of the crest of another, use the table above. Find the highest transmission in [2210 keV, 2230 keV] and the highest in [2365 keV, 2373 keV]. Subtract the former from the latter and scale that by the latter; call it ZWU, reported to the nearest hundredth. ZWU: 0.20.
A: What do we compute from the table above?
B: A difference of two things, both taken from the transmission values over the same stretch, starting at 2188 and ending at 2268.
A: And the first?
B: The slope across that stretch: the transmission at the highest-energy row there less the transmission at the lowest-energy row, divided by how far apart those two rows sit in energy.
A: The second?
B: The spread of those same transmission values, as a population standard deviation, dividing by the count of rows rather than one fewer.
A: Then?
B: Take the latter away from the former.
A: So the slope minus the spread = -16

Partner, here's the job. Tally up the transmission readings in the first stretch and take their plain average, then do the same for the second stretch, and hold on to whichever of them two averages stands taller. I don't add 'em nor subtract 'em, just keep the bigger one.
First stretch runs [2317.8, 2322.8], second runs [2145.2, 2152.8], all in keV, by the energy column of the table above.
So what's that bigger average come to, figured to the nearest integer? 213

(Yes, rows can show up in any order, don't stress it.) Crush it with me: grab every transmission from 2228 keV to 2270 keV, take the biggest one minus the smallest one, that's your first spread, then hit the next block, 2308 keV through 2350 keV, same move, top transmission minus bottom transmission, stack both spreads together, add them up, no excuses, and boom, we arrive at 133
